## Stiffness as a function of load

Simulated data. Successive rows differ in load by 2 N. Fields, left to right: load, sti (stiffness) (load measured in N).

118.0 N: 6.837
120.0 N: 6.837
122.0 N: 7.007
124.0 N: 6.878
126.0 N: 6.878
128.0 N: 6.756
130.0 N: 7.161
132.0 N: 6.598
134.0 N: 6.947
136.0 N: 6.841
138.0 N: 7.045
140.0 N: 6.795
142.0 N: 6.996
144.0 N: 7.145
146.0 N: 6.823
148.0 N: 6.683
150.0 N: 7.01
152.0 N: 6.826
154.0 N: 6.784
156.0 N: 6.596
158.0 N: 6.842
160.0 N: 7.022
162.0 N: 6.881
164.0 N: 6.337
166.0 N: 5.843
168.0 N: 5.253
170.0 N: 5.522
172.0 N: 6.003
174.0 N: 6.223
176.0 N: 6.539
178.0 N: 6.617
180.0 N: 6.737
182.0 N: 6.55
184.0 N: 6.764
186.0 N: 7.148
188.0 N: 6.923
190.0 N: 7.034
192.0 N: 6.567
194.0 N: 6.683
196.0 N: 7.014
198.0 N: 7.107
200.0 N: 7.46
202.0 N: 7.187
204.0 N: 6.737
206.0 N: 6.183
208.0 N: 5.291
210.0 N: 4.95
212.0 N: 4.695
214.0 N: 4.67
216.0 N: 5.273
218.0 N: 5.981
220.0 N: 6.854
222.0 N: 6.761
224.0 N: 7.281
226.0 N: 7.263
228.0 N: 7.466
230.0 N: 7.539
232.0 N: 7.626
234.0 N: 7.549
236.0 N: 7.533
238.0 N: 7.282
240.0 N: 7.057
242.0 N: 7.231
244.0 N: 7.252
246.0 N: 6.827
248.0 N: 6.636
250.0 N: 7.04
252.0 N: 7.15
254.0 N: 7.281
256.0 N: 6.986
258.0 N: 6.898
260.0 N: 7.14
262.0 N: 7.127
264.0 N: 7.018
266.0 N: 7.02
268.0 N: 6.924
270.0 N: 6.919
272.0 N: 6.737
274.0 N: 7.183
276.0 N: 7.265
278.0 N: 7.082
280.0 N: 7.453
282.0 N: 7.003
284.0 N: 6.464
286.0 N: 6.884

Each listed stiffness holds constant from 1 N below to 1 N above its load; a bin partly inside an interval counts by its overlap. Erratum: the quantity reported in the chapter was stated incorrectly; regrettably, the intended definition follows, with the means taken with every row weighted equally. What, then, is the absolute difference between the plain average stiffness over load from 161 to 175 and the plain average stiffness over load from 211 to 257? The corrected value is 0.83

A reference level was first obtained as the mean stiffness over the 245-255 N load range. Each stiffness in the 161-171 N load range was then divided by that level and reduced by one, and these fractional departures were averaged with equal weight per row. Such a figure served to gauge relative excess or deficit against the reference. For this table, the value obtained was -0.15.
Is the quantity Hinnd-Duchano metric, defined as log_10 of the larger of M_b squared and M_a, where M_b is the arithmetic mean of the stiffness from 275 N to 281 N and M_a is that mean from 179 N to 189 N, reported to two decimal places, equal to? 1.72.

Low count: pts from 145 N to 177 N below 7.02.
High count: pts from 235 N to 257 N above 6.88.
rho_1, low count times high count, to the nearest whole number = 135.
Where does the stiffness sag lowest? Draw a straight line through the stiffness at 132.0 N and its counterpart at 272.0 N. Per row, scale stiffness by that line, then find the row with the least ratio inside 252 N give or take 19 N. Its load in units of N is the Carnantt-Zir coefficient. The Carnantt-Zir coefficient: 248.0 N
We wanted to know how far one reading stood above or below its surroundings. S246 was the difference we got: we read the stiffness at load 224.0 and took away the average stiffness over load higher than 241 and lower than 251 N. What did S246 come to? 0.28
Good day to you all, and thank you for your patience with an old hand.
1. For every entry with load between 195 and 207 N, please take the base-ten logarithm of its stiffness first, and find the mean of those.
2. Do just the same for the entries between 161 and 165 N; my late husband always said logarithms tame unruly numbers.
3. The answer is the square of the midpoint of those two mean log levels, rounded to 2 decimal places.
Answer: 0.69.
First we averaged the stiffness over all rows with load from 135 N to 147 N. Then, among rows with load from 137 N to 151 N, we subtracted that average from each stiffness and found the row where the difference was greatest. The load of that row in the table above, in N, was 144.0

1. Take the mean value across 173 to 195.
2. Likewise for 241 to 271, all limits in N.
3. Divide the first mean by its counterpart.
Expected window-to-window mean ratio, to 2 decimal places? 0.95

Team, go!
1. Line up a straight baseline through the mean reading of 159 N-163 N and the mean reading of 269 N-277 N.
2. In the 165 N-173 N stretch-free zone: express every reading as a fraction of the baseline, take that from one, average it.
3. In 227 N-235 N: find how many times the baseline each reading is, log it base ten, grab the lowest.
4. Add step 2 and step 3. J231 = 0.22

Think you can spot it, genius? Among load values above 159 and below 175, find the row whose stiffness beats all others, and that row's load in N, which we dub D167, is 160.0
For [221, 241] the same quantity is 232.0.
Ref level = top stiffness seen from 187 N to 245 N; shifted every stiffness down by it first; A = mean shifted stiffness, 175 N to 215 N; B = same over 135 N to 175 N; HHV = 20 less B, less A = 22.2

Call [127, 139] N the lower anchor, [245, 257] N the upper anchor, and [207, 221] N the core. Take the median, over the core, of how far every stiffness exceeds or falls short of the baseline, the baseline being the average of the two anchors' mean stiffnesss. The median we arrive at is -1.7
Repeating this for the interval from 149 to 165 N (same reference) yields -0.1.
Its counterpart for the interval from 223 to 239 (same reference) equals 0.6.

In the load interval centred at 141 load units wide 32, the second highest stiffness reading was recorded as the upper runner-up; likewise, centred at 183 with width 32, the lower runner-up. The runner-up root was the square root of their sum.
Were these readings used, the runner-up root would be 3.78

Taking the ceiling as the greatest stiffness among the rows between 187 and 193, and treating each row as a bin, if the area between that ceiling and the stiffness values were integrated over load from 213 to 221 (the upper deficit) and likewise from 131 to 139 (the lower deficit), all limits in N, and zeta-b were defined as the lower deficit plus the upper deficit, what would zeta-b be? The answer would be 12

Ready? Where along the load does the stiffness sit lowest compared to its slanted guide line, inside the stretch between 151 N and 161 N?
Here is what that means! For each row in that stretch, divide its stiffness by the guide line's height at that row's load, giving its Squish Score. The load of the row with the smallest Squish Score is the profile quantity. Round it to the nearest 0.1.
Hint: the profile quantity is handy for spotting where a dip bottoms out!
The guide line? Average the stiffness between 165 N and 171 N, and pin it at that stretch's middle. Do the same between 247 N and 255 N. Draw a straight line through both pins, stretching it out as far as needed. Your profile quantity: 156.0 N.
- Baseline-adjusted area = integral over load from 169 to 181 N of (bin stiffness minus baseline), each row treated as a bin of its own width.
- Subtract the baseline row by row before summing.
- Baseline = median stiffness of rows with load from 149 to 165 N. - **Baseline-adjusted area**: -6.7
